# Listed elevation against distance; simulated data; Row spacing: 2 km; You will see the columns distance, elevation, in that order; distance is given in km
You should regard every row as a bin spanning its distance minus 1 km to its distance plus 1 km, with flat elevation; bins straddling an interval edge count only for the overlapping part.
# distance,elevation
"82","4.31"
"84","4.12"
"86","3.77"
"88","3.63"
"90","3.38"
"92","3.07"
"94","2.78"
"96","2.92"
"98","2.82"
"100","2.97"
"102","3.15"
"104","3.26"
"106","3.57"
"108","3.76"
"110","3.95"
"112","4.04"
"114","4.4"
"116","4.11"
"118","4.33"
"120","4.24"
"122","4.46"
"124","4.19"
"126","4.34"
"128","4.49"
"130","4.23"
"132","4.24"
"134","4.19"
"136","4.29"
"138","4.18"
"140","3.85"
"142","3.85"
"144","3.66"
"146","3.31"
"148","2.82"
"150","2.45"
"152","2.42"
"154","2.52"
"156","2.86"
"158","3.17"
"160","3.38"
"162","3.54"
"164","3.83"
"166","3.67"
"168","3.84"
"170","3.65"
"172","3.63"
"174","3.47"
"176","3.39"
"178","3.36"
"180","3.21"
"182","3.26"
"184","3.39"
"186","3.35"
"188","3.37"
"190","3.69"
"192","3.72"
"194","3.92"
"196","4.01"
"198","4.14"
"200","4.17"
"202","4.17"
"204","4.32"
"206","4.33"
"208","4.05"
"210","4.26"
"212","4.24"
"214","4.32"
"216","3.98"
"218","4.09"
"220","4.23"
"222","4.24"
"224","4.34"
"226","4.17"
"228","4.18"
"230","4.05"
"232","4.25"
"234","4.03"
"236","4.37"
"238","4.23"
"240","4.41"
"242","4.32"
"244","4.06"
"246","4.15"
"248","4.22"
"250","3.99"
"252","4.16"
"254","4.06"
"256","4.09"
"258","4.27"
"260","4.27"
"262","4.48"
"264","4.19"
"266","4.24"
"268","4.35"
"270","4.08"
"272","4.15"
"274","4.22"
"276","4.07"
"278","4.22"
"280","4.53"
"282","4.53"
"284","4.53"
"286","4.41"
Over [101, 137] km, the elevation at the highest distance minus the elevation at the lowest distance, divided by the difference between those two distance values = 0.034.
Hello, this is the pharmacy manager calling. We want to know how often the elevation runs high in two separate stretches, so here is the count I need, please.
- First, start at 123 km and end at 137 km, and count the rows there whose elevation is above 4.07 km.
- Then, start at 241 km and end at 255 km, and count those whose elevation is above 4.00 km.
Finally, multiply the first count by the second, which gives 42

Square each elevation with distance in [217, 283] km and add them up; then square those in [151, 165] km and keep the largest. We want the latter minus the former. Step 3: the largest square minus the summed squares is -573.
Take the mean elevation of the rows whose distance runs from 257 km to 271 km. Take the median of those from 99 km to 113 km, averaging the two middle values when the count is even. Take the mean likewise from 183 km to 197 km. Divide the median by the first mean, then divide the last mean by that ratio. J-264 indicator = 4.35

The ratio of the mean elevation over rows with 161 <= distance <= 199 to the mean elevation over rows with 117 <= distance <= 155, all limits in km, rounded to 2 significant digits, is 0.95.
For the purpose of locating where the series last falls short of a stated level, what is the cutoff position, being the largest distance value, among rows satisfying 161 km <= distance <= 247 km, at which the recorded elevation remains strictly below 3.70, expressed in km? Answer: 190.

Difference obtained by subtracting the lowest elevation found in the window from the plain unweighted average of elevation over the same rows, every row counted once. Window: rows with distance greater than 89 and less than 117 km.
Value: 0.7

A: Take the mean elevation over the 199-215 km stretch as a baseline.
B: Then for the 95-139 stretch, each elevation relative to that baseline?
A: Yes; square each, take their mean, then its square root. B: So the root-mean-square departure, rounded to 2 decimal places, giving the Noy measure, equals 0.62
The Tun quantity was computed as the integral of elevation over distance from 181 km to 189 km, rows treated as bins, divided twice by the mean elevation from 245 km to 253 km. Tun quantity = 1.6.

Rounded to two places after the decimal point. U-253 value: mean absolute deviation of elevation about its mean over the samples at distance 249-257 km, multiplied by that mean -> 0.20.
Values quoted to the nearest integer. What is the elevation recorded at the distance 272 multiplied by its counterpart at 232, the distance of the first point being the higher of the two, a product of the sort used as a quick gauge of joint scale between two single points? 18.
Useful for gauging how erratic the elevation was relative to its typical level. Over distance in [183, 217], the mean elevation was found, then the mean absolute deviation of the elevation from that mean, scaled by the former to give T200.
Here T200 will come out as 0.070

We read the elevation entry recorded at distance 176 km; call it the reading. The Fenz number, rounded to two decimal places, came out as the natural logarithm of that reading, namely 1.22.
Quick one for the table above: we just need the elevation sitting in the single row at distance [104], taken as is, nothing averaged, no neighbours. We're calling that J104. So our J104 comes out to 3.26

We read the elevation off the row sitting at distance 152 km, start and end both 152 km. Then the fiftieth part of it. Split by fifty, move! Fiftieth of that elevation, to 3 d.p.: 0.048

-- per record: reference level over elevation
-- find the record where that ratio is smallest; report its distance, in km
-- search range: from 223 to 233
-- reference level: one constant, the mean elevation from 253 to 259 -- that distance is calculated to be 224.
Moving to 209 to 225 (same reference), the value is 224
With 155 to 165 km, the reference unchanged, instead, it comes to 164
